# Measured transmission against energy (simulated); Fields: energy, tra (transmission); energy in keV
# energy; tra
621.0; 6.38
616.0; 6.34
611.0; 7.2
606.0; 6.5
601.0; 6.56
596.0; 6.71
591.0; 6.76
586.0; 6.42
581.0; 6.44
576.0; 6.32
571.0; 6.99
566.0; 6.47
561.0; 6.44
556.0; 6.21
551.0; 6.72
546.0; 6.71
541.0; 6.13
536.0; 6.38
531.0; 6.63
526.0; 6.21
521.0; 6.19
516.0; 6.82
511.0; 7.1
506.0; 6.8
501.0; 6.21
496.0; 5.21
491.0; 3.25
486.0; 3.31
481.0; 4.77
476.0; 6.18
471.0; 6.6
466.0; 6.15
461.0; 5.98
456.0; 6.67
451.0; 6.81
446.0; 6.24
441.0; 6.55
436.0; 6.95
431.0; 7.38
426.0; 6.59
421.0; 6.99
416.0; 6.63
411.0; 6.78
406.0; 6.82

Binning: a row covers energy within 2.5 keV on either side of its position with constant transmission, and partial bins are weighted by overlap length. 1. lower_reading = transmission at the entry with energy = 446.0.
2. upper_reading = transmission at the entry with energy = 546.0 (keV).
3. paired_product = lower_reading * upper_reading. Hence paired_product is 41.9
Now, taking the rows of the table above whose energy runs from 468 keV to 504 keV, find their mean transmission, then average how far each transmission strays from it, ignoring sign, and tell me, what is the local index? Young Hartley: 1.1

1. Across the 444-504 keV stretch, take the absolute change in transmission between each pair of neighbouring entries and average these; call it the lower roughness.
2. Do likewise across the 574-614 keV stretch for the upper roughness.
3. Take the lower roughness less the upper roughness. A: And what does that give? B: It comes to 0.55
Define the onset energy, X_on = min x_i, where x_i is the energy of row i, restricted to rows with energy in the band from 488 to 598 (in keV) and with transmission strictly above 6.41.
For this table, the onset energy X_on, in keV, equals 506.0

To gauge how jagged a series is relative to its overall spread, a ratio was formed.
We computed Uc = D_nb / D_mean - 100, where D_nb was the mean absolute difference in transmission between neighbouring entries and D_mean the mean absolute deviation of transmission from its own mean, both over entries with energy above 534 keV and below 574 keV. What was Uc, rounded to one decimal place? -98.6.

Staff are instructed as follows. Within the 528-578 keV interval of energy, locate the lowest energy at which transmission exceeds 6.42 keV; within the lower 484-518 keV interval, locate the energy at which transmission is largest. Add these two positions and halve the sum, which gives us 521.0 keV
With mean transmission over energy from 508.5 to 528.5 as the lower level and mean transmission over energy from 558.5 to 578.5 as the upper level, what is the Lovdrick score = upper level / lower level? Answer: 1.0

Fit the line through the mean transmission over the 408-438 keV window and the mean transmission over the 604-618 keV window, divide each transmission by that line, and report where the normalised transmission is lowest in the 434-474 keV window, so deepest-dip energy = 461.0 keV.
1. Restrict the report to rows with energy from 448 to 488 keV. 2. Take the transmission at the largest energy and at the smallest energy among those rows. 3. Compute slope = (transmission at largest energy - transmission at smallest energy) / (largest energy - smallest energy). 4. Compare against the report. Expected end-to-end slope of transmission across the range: -0.100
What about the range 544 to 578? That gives -0.013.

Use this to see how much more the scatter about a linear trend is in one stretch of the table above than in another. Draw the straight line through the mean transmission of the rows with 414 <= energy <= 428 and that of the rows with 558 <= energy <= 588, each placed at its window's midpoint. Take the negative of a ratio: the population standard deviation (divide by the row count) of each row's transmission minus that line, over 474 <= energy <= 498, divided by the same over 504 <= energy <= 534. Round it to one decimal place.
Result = -3.5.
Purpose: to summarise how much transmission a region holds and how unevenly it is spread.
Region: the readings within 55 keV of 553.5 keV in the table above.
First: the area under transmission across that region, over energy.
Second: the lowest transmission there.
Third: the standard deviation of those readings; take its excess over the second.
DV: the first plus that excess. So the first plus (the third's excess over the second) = 713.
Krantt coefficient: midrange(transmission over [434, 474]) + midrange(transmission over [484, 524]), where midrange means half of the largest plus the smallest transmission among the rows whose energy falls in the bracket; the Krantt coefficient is 11.6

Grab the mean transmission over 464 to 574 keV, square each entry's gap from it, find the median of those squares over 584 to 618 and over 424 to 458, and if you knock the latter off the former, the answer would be -0.12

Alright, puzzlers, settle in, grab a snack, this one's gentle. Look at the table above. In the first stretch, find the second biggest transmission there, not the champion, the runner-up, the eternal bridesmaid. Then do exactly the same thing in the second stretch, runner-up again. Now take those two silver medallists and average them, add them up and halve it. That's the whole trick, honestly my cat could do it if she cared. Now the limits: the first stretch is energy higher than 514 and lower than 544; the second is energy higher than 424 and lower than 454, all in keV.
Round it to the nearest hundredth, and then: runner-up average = 6.79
